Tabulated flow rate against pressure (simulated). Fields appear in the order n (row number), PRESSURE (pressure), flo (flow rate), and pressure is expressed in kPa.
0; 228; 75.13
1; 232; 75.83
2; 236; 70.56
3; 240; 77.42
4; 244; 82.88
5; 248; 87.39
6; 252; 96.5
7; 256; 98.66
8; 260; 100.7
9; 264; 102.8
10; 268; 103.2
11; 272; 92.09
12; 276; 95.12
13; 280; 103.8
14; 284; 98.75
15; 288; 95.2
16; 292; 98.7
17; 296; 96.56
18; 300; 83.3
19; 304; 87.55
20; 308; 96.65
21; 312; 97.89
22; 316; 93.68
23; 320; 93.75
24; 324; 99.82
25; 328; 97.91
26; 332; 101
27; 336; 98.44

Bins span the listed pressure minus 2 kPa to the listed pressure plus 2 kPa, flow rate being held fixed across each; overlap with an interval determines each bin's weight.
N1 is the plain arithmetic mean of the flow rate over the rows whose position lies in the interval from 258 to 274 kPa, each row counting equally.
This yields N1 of 99.7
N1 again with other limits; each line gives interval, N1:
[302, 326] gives 94.9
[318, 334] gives 98.1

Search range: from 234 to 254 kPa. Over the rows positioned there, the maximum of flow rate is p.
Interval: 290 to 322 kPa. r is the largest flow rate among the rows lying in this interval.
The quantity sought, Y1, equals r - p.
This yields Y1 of 2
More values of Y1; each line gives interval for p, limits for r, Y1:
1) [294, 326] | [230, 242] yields -22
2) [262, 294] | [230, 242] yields -26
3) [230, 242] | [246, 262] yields 23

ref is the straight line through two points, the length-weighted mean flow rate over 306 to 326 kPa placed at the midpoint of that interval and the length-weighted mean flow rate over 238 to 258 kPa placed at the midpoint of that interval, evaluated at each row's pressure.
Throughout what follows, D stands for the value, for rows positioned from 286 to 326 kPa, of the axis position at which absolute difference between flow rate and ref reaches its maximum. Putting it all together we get 300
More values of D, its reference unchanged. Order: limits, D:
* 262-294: 264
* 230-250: 236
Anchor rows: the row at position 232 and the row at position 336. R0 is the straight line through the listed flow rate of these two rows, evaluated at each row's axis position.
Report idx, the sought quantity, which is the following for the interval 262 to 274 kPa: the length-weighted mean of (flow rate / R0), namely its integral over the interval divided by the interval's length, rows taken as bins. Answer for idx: 1.19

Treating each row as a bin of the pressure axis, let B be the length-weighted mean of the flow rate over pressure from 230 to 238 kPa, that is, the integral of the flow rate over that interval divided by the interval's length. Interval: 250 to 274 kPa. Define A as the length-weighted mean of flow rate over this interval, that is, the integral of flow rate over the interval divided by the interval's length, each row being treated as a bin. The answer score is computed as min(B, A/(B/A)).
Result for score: 73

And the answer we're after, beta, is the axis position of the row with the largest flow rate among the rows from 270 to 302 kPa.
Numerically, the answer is 280 kPa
